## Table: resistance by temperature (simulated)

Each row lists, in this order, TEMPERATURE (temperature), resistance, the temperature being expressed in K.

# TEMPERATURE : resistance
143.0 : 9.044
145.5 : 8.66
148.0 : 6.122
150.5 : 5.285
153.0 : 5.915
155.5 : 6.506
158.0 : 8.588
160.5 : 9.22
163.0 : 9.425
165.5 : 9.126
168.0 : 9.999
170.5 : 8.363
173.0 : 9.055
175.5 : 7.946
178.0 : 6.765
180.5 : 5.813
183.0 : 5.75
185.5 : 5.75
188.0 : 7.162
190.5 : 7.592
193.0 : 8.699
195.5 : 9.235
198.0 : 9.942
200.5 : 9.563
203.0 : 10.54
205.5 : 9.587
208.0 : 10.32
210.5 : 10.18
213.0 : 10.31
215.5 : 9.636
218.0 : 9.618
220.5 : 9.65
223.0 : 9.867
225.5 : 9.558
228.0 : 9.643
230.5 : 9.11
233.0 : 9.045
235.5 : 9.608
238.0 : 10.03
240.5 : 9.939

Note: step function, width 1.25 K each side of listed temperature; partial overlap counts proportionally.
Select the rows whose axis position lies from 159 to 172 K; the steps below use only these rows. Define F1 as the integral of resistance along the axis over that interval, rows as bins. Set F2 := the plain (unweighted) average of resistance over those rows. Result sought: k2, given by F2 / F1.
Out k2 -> 0.077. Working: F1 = 120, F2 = 9.2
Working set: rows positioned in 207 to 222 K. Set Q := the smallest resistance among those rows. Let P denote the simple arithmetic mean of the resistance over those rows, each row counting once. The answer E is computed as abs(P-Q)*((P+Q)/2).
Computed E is 3.3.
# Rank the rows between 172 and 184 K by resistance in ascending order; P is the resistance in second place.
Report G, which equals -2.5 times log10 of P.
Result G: -1.91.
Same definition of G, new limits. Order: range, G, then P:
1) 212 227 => -2.46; 9.618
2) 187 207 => -2.20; 7.592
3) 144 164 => -1.93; 5.915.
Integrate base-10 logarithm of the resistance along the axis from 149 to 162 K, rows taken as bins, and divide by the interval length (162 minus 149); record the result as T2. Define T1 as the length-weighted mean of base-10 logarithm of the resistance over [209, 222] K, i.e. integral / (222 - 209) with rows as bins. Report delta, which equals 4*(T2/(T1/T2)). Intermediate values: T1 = 0.995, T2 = 0.84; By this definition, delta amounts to 2.86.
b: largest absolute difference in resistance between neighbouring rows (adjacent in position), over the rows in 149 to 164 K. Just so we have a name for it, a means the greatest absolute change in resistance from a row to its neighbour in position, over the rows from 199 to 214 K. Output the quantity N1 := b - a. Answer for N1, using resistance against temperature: 1.1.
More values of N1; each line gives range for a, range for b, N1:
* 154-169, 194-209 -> -1.1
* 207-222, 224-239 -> -0.1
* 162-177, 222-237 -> -1.1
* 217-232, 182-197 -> 0.9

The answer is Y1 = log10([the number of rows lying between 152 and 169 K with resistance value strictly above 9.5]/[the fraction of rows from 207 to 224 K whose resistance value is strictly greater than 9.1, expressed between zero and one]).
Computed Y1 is 0.00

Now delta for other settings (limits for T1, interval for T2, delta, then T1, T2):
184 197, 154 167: 3.91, 0.880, 0.93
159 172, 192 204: 4.00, 0.964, 0.98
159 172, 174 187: 2.70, 0.964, 0.81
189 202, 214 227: 4.08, 0.952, 0.99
